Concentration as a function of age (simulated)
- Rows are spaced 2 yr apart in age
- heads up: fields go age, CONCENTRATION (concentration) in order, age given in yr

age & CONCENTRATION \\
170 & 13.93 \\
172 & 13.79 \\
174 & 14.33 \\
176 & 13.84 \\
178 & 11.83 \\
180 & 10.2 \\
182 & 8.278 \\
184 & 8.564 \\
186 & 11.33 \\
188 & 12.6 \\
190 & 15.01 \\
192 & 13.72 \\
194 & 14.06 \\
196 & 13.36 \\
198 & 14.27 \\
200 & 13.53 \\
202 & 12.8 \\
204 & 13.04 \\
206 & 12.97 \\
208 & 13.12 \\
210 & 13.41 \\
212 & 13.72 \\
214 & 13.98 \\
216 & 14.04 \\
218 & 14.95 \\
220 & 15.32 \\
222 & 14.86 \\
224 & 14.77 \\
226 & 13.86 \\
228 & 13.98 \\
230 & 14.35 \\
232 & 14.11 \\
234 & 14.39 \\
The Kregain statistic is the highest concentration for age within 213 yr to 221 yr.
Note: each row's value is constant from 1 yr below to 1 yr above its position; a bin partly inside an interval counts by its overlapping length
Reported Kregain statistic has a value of 15.32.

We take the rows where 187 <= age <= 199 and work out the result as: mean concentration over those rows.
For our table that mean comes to 13.8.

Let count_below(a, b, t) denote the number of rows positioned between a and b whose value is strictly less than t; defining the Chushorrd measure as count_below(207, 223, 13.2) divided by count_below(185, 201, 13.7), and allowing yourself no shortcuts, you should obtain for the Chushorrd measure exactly 0.25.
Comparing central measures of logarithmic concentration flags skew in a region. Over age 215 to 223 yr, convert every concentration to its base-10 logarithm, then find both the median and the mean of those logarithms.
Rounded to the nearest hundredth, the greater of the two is 1.17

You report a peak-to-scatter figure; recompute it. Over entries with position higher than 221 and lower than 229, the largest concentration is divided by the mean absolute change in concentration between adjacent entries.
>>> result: 40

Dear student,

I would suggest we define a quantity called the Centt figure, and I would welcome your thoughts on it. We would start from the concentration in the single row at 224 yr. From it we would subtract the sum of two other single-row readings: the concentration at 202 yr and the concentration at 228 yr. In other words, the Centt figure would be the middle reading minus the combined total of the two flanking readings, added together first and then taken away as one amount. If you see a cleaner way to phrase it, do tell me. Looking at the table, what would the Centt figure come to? -12.0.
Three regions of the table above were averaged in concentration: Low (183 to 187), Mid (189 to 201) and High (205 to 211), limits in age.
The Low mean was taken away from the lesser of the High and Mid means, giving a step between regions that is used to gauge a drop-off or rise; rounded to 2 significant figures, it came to 3.2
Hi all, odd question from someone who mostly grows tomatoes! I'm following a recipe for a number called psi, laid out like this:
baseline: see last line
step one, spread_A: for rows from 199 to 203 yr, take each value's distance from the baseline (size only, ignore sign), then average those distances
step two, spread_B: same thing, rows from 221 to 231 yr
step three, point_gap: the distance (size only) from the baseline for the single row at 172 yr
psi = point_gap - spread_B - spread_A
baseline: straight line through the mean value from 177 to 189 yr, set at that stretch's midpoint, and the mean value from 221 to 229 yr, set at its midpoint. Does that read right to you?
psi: 2.7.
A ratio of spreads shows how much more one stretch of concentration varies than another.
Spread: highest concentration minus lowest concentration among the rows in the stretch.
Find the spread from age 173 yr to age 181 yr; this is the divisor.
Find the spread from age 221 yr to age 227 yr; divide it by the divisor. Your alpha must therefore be 0.24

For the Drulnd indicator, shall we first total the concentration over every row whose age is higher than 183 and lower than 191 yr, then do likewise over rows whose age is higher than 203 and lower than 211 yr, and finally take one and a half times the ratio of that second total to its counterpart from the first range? 1.66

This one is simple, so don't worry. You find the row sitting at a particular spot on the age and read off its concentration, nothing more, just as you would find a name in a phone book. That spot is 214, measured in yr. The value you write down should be 13.98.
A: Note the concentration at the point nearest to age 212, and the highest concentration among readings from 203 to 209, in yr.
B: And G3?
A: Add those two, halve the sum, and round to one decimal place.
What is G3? 13.4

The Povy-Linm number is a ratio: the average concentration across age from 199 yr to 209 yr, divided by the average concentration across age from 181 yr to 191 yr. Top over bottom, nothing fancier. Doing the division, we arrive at 1.17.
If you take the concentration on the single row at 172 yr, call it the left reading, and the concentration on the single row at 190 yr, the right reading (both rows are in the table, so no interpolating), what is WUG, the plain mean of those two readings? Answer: 14.4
